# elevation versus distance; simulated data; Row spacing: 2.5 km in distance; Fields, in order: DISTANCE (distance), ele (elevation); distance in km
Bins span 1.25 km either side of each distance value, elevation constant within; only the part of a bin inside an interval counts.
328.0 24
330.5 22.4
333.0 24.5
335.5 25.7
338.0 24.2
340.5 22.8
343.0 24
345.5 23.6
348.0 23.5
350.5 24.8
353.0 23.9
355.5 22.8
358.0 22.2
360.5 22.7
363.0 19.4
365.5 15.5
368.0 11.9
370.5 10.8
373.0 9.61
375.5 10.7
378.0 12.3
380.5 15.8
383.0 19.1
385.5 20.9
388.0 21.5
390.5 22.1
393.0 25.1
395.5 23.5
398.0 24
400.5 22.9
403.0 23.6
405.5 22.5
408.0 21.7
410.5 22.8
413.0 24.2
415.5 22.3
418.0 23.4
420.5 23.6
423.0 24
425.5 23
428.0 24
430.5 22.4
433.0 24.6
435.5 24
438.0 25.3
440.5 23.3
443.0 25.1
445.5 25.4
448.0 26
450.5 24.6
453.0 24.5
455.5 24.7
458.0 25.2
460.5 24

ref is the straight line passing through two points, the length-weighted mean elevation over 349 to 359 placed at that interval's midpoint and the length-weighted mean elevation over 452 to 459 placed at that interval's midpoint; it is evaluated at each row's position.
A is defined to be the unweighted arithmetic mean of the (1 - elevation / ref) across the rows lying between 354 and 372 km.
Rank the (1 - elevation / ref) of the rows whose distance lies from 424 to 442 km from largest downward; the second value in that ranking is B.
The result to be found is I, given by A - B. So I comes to 0.18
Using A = 0.240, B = 0.057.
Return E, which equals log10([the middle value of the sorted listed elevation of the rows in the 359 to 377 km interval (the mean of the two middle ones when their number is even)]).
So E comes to 1.08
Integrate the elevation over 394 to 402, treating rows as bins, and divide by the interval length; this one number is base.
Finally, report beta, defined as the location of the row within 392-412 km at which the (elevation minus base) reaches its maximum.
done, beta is 393.0 km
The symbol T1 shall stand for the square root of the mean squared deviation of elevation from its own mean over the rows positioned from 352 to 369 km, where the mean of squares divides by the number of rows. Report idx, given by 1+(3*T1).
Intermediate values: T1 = 4.2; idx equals 13.5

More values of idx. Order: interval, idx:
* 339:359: 3.3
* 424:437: 3.4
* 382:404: 6.2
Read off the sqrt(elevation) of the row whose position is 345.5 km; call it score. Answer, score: 4.9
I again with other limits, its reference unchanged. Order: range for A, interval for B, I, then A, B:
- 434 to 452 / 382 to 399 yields -0.13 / -0.007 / 0.125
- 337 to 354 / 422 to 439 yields -0.08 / -0.021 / 0.057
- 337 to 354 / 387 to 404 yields -0.10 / -0.021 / 0.077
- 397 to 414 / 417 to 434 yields -0.01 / 0.043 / 0.057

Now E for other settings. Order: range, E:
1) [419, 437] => 1.38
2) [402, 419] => 1.36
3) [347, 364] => 1.36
